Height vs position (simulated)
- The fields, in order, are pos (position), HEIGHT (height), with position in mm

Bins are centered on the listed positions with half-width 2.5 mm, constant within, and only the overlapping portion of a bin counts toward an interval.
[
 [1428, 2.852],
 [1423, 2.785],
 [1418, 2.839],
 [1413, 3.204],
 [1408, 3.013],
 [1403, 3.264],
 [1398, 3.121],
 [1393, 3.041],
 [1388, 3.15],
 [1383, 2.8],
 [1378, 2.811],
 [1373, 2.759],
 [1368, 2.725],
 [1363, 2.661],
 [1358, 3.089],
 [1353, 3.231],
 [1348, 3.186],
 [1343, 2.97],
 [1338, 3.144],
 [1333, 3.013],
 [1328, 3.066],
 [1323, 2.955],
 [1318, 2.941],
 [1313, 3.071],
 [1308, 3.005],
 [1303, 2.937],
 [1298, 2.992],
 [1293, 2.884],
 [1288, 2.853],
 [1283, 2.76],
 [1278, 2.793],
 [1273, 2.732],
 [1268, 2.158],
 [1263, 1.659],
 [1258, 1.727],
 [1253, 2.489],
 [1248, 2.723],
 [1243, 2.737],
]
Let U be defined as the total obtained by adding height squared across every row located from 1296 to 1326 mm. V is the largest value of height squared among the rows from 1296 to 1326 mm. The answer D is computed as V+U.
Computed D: 62.9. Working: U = 53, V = 9.4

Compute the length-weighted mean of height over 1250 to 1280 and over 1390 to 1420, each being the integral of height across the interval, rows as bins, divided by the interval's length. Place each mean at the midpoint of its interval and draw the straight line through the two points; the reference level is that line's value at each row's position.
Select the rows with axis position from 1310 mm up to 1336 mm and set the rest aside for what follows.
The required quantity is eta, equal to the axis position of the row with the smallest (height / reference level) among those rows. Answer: 1333 mm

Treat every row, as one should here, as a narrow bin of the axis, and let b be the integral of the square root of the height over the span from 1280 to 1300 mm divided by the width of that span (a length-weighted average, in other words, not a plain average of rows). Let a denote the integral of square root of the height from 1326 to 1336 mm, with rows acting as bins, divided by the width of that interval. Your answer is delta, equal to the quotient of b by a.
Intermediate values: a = 1.74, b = 1.69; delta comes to 0.97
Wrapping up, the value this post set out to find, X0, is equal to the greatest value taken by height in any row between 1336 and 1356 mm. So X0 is 3.231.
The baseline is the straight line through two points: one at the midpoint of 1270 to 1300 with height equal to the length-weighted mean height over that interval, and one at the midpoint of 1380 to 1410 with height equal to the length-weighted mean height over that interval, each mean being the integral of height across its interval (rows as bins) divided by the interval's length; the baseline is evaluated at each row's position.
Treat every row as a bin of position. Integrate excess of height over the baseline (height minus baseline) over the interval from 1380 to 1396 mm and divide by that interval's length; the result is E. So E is -0.05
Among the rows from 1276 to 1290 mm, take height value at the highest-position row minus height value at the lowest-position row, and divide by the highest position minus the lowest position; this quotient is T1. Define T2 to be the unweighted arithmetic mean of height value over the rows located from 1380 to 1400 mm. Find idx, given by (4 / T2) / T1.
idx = 220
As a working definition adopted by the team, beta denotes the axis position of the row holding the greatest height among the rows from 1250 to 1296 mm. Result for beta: 1293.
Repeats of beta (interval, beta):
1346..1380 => 1353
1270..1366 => 1353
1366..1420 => 1403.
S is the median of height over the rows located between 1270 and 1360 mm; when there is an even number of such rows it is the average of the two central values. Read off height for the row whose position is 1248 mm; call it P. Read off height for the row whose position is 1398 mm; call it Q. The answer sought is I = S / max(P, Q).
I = 0.96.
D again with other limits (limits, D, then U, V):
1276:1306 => 58.4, 49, 9.0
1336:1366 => 66.4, 56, 10.4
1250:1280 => 39.7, 32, 7.8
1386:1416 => 69.6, 59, 10.7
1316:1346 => 64.5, 55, 9.9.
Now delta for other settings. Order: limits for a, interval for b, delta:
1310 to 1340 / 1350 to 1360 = 1.02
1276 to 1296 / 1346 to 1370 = 1.03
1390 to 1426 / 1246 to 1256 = 0.92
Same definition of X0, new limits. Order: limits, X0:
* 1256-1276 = 2.732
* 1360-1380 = 2.811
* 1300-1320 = 3.071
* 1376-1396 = 3.15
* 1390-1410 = 3.264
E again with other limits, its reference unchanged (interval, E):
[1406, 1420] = -0.08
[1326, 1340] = 0.15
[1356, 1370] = -0.17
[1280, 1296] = 0.01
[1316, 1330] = 0.08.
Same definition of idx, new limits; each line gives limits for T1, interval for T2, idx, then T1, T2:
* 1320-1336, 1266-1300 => 252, 0.006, 2.74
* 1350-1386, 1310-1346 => -92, -0.014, 3.02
